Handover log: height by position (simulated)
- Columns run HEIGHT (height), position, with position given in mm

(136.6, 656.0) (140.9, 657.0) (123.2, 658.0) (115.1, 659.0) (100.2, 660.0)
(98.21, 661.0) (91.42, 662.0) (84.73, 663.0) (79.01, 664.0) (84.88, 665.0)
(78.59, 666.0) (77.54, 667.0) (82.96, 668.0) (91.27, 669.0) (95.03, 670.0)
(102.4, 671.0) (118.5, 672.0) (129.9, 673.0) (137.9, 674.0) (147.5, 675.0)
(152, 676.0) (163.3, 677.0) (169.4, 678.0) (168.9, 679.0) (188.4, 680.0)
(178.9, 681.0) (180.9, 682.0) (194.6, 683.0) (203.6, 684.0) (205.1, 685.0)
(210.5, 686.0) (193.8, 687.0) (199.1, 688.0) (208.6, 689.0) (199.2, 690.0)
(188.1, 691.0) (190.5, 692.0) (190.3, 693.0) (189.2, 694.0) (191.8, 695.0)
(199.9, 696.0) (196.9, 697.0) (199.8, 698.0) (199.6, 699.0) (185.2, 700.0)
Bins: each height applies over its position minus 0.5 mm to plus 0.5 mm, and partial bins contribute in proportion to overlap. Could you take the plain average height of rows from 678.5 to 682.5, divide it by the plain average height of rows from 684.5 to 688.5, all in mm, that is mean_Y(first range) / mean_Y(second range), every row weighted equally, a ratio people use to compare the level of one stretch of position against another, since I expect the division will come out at 0.89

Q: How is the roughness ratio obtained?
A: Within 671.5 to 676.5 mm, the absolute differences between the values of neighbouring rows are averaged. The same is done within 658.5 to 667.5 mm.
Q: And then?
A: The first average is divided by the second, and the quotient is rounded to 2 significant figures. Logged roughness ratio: 1.4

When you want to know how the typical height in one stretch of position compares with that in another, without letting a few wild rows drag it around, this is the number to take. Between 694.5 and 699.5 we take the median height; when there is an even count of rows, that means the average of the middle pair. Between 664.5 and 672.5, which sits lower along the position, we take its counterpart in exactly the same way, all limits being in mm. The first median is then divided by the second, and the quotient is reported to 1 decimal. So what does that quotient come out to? 2.3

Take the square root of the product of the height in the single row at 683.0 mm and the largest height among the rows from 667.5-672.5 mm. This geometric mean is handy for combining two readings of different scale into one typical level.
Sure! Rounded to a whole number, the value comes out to 152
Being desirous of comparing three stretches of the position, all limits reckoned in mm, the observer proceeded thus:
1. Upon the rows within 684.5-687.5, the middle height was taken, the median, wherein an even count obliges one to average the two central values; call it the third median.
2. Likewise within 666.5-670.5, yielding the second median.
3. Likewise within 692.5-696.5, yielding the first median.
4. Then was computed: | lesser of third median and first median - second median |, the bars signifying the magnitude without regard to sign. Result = 104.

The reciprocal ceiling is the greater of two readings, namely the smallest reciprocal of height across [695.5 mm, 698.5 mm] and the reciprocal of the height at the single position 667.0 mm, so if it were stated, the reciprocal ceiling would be 0.013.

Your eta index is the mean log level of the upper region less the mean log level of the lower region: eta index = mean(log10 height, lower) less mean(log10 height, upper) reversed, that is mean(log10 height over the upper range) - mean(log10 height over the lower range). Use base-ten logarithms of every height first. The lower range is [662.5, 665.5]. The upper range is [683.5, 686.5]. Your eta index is 0.40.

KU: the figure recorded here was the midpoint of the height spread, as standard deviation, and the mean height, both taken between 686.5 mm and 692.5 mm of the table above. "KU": 102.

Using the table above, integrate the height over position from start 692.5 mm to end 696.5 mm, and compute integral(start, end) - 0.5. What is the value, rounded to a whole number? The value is 771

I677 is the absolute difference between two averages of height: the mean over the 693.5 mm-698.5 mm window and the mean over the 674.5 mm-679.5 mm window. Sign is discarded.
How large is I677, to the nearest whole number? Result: 35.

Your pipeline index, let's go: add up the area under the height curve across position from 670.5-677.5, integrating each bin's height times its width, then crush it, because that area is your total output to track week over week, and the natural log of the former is 6.86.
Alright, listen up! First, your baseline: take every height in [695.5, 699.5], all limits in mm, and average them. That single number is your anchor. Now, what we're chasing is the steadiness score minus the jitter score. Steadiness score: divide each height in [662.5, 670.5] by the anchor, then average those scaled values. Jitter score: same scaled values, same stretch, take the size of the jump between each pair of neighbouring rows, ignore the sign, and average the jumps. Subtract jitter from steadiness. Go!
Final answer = 0.4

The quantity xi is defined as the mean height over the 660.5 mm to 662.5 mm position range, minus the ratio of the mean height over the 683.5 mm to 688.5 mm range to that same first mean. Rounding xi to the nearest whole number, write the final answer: 93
